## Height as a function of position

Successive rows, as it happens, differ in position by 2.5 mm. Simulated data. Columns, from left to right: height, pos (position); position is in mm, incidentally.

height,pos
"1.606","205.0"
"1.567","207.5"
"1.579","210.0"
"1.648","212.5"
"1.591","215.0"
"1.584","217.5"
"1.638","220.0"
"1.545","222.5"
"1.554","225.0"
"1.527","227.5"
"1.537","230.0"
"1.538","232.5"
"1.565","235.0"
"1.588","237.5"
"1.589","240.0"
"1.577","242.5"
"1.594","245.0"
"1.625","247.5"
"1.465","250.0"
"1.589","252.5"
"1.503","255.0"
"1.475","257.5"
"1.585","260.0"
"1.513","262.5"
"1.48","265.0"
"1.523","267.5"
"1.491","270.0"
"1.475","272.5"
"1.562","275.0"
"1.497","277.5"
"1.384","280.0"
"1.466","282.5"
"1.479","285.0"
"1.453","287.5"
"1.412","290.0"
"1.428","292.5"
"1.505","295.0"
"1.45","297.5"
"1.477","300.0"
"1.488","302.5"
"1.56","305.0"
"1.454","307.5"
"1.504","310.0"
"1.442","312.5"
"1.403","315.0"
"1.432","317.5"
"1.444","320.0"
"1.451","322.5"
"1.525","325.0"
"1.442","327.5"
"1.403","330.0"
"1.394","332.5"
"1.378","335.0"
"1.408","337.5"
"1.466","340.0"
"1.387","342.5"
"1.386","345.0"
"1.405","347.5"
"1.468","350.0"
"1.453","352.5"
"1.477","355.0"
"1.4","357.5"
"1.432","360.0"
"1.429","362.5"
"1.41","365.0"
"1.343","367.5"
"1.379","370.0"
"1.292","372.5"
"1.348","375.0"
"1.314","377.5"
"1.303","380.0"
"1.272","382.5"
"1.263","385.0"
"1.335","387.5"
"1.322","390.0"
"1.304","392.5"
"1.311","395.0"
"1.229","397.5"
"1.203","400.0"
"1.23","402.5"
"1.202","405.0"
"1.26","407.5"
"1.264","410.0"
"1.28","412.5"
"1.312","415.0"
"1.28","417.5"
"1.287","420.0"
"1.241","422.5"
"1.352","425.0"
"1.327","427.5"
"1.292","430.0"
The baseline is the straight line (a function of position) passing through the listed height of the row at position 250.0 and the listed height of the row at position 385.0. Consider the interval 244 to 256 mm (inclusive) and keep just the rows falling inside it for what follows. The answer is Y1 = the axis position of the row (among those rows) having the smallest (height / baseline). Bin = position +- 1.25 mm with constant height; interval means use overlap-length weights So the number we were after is 250.0 mm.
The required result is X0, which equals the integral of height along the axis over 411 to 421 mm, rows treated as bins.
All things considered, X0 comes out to 12.9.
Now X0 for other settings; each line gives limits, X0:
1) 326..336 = 14.1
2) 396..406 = 12.2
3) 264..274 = 14.9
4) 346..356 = 14.5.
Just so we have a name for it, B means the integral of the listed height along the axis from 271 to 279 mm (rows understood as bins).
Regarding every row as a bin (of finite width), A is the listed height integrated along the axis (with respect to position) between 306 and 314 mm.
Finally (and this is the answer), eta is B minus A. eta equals 0.3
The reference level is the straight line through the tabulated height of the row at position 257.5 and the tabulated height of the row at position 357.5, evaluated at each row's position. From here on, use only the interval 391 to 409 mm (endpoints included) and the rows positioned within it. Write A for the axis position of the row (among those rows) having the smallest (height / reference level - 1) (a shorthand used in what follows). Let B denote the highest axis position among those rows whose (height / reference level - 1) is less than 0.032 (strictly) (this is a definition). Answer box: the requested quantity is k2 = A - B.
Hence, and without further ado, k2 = -7.5 mm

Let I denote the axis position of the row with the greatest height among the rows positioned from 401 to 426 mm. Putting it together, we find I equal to 425.0 mm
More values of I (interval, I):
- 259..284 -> 260.0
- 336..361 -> 355.0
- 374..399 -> 375.0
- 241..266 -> 247.5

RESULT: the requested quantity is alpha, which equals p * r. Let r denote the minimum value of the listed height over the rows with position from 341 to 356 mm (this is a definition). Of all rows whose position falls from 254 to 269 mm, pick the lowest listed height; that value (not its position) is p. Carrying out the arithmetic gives 2.04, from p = 1.475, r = 1.386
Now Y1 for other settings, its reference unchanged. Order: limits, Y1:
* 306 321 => 315.0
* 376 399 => 397.5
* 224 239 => 227.5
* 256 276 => 257.5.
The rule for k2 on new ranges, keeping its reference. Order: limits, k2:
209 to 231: -2.5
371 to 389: -2.5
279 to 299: -17.5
